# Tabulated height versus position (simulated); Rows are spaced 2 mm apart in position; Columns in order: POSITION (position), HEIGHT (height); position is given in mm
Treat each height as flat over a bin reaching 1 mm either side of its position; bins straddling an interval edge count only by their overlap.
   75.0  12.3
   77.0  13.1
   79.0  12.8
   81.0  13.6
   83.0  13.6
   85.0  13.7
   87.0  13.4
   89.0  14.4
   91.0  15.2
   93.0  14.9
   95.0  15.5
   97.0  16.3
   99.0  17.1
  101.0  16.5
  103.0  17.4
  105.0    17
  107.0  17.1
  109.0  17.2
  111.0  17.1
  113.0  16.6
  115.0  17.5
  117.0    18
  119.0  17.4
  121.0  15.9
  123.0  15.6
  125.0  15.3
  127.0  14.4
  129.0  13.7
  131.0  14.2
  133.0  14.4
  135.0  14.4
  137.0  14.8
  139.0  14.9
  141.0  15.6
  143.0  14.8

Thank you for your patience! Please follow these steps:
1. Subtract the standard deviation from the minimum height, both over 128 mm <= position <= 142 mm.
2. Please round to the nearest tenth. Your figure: 13.1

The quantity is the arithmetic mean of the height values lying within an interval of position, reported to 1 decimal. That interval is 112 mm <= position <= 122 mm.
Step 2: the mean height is 17.1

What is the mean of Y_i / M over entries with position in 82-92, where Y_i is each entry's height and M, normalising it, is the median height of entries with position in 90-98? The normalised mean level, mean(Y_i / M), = 0.92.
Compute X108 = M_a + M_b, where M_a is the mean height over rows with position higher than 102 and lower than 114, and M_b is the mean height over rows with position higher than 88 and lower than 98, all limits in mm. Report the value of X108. 32.3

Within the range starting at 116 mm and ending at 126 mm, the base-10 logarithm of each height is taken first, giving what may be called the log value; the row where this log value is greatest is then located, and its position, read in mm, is 117.0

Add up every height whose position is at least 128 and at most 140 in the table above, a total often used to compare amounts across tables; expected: 86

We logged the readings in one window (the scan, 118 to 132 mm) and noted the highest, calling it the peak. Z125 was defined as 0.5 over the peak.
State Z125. 0.0287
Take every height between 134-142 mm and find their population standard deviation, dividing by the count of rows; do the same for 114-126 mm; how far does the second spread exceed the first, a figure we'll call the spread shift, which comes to 0.6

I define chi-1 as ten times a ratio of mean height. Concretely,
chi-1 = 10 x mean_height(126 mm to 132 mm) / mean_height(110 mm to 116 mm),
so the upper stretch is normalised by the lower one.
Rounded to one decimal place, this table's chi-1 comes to 8.3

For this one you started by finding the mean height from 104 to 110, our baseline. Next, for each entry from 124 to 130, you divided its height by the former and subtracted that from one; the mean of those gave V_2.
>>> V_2 0.15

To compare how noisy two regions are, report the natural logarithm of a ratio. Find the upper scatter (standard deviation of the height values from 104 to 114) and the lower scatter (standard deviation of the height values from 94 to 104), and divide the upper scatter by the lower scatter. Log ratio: -1.1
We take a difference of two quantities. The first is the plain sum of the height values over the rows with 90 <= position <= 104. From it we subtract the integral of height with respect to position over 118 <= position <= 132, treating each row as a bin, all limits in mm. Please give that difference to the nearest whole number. -100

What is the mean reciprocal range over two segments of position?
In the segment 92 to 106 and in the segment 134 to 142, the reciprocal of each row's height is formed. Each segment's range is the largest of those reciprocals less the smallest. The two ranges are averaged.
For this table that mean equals 0.0075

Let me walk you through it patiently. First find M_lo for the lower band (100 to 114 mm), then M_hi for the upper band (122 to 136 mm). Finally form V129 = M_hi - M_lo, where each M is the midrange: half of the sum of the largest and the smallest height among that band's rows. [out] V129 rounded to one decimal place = -2.3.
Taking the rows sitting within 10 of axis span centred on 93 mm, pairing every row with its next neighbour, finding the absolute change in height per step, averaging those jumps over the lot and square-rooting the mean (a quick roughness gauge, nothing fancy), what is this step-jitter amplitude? 0.79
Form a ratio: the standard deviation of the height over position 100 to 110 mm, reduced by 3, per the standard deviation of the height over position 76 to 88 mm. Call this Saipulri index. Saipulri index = -8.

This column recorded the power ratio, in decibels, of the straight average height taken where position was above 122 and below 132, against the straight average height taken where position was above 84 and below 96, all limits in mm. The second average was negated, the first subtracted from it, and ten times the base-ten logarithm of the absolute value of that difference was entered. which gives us 14.6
